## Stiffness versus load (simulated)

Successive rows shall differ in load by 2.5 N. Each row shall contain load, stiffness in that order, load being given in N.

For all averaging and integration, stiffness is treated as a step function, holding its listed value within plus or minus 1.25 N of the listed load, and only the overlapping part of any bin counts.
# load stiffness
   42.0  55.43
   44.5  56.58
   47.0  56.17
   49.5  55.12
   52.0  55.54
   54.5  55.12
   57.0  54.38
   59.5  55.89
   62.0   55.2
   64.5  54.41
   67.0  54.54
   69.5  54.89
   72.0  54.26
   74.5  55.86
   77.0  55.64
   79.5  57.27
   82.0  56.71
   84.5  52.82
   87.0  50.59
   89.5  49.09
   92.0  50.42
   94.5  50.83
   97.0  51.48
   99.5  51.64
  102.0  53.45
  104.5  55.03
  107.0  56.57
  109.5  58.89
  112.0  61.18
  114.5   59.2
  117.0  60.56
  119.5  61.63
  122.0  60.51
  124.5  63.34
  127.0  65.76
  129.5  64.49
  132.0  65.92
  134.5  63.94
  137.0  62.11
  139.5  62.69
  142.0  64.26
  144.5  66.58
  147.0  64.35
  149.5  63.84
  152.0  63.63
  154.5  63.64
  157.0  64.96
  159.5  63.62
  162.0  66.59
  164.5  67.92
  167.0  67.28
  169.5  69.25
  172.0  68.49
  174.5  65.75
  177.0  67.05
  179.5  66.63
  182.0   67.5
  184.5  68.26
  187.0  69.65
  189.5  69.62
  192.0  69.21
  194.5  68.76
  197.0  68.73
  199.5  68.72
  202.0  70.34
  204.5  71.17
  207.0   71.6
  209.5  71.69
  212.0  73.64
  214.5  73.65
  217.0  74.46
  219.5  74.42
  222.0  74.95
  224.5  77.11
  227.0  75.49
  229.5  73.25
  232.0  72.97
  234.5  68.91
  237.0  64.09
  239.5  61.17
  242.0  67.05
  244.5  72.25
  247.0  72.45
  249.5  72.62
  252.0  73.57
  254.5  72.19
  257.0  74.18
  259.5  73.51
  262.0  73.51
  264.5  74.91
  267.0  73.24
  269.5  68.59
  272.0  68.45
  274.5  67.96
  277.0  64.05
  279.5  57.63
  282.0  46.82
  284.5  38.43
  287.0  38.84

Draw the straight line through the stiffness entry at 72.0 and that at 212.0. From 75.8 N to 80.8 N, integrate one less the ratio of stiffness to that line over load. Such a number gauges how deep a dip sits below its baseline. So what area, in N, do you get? -0.1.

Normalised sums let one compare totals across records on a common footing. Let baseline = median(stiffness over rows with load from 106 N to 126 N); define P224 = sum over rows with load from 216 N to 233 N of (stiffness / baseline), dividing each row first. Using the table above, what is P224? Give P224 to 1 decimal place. 8.6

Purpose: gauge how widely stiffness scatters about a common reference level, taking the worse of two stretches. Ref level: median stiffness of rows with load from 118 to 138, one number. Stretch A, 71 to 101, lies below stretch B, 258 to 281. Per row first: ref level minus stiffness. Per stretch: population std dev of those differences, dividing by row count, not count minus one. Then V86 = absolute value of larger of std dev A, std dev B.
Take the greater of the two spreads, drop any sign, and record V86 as 5.3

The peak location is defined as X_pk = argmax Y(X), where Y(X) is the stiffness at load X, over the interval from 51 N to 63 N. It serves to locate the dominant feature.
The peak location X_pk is 59.5 N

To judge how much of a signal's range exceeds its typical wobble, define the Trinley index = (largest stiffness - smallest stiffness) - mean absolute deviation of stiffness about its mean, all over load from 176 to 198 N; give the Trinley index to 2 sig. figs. 2.1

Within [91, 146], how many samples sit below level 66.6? 22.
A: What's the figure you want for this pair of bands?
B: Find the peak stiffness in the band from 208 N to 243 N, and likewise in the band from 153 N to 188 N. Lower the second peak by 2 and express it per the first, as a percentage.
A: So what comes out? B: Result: 88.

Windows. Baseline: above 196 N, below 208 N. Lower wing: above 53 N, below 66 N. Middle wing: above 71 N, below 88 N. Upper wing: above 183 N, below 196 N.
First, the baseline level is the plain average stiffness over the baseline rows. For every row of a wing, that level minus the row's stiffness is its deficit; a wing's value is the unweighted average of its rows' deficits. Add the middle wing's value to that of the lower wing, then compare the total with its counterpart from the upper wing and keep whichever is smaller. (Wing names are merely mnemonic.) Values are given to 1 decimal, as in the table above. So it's 1.0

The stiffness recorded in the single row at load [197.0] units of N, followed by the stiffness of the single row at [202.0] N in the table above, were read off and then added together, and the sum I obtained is 139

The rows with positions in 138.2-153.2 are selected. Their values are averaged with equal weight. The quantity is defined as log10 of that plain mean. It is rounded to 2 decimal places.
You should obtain 1.81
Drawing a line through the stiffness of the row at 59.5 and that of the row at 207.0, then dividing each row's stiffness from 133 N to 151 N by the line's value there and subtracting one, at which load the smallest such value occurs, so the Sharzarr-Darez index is 137.0 N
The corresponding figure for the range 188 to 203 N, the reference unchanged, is 199.5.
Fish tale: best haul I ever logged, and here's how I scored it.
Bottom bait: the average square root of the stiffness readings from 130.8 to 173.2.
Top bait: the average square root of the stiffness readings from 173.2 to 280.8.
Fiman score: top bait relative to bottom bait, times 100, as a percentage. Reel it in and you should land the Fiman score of 104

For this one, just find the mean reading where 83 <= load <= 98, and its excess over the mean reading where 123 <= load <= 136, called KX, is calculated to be -14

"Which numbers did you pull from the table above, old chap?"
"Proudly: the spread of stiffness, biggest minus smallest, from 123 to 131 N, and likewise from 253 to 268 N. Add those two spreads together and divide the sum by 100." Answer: 0.051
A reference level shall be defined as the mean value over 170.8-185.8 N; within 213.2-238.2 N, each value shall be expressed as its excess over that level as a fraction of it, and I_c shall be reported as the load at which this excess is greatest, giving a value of 224.5 N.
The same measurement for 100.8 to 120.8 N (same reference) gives 119.5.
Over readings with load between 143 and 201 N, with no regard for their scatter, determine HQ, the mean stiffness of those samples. 67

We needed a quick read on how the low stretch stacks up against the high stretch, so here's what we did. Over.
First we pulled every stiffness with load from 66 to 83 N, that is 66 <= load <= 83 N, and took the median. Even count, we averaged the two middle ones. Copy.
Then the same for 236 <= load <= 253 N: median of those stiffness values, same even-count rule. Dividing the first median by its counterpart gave 0.770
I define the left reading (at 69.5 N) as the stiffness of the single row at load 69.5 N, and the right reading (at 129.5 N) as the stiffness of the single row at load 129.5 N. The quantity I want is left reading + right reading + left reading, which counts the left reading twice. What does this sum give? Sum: 174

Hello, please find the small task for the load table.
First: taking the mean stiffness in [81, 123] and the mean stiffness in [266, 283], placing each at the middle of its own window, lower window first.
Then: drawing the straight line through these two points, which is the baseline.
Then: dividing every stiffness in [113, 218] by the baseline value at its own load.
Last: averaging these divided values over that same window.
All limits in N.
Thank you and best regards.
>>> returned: 1.14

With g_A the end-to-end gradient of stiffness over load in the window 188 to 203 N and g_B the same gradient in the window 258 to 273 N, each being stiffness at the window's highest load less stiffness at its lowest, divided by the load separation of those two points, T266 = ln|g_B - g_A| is -0.8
